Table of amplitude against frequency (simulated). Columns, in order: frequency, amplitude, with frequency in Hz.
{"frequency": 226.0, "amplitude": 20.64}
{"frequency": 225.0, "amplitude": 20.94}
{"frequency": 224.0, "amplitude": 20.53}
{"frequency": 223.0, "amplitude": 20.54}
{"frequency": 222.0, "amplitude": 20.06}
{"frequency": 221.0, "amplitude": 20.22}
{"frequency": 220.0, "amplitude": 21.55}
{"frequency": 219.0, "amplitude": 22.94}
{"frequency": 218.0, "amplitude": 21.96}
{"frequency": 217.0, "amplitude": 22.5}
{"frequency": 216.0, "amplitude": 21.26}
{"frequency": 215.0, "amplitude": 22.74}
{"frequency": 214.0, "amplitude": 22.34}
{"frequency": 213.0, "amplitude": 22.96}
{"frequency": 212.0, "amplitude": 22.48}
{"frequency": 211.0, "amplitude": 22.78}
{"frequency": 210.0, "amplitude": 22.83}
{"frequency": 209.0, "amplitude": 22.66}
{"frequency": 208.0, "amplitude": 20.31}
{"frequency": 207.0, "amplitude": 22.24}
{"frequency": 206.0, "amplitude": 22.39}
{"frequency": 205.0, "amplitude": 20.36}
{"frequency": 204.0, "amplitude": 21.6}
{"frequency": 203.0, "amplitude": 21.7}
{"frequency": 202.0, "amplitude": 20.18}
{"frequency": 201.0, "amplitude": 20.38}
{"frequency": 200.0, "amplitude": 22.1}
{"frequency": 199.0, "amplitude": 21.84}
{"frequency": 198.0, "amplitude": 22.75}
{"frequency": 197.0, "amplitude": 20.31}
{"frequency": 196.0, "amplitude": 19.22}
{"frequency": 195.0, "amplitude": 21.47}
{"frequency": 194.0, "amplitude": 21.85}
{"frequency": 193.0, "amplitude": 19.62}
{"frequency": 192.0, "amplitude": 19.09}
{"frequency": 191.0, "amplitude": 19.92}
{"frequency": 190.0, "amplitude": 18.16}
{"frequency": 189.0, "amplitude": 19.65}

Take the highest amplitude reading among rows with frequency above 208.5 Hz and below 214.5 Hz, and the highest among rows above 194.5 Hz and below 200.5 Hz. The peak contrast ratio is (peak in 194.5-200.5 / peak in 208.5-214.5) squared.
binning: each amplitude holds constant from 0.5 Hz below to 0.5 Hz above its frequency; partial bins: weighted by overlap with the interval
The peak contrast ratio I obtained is 0.98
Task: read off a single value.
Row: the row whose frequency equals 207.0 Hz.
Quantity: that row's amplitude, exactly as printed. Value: 22.24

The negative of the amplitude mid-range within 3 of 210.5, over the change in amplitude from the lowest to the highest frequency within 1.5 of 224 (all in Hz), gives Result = -54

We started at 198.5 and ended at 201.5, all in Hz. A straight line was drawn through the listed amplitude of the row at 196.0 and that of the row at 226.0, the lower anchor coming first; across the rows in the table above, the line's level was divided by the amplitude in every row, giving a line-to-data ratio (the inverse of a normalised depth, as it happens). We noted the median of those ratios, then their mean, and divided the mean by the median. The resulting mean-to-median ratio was 1.02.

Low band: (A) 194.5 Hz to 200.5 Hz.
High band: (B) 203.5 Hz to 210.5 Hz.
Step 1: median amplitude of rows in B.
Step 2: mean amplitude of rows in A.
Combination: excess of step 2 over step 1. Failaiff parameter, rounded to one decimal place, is -1.0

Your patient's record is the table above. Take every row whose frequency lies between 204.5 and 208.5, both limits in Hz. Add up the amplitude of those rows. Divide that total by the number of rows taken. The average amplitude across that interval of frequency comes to 21.3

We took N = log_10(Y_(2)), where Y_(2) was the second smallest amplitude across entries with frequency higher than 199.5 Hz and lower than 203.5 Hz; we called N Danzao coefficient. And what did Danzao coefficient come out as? 1.31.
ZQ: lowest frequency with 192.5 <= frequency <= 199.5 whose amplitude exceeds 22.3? 198.0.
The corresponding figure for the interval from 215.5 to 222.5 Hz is 217.0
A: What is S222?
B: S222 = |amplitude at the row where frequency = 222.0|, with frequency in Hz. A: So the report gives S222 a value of 20.1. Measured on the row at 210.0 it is 22.8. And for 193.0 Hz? 19.6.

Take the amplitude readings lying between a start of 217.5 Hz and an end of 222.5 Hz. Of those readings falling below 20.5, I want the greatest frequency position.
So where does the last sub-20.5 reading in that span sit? 222.0 Hz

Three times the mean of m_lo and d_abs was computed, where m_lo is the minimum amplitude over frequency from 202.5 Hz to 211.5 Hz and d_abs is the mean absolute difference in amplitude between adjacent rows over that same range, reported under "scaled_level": 32.0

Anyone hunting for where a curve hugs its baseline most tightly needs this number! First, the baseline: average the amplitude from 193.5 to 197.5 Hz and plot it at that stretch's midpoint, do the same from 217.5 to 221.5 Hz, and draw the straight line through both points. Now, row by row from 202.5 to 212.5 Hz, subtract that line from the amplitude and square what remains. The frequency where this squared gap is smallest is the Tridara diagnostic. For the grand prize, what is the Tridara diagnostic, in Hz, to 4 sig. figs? 204.0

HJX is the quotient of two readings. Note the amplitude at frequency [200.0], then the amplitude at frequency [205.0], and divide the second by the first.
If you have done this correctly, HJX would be 0.92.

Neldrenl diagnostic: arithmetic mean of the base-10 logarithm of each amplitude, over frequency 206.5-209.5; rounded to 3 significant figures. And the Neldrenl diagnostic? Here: 1.34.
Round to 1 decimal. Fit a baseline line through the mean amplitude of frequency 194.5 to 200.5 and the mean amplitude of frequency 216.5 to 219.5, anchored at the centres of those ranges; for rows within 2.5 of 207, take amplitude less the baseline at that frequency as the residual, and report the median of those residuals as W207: 0.4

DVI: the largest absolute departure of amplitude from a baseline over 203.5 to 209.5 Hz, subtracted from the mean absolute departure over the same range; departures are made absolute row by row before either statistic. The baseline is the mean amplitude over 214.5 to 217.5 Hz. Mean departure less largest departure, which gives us -1.0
